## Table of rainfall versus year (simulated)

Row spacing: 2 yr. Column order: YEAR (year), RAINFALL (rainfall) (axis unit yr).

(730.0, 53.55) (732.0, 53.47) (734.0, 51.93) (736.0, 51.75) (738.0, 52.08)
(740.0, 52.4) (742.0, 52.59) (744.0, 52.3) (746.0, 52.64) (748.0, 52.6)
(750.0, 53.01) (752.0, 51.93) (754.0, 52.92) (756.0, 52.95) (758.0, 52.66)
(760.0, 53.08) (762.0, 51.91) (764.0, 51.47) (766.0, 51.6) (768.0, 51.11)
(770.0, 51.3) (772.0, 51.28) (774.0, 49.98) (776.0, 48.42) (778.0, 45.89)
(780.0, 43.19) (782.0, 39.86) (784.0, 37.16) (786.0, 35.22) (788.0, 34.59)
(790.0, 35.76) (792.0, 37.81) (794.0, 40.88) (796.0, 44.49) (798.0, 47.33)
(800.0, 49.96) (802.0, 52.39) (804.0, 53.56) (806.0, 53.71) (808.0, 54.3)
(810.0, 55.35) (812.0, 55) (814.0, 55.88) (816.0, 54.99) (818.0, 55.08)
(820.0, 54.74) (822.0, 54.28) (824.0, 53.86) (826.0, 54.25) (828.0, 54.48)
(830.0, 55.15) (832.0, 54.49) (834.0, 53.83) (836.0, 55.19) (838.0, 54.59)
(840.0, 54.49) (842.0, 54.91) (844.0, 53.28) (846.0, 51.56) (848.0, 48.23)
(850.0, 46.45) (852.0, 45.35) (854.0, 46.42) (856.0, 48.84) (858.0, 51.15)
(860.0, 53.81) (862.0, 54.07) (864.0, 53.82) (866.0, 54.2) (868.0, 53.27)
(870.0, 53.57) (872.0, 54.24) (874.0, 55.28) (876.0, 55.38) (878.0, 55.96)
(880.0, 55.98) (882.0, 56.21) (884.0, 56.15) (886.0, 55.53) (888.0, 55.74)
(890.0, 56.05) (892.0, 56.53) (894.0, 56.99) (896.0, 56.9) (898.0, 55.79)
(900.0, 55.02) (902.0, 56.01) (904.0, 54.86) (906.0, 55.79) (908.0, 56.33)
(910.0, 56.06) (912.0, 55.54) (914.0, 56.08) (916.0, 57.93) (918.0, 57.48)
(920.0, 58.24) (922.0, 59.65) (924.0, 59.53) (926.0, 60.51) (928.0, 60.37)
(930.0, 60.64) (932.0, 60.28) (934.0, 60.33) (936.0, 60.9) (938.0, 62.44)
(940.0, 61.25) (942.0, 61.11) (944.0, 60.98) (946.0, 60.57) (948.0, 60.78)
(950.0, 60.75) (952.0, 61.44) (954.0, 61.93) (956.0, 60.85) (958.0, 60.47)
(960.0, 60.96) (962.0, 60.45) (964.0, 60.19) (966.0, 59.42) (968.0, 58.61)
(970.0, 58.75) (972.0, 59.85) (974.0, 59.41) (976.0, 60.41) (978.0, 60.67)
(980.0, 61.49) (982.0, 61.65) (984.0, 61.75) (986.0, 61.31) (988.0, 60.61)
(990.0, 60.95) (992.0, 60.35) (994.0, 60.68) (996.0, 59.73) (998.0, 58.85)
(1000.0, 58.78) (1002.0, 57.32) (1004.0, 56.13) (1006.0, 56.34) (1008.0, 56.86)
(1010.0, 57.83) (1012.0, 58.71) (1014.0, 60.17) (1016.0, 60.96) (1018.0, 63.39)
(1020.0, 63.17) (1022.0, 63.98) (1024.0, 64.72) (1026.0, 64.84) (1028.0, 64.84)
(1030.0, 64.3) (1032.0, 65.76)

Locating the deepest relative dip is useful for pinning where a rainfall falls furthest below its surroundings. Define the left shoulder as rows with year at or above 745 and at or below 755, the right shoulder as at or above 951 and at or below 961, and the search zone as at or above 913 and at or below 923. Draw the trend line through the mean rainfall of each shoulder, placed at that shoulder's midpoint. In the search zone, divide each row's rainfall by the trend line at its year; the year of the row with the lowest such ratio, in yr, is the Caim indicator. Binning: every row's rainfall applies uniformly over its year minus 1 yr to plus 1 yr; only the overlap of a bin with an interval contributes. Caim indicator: 914.0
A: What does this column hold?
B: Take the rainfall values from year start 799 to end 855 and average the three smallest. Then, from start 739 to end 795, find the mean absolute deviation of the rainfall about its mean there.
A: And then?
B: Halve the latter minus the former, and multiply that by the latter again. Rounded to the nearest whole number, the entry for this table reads -114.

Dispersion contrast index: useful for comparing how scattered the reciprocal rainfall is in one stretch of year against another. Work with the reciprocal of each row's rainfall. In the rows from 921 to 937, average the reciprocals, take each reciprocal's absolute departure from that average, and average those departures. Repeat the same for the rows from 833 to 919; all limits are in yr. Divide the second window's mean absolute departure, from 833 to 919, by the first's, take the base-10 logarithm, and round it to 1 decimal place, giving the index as 0.9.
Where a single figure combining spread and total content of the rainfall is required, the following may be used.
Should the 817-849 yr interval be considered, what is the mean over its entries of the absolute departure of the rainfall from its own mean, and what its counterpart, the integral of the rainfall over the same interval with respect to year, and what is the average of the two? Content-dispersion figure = 863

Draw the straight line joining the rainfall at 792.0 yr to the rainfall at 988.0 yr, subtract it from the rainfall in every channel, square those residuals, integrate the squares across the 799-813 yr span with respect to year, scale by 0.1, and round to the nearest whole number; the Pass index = 278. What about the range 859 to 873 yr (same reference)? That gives 78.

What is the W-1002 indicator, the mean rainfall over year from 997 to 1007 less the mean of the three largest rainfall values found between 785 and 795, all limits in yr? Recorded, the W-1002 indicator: 19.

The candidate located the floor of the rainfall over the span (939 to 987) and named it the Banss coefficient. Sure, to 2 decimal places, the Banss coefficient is 58.61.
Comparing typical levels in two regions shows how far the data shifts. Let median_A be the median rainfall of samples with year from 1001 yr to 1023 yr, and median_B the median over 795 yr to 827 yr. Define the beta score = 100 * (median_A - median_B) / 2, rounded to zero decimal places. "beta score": 222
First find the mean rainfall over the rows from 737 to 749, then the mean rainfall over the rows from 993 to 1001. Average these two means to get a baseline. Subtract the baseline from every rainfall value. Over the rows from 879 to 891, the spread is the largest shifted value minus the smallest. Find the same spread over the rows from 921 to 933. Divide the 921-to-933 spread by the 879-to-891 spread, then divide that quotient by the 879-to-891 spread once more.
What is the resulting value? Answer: 2.4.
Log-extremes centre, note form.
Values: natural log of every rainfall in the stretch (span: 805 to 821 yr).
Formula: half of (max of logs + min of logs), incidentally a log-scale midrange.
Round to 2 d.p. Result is 4.00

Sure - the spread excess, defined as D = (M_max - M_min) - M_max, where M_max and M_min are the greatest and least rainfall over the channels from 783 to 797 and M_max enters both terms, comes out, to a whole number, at -35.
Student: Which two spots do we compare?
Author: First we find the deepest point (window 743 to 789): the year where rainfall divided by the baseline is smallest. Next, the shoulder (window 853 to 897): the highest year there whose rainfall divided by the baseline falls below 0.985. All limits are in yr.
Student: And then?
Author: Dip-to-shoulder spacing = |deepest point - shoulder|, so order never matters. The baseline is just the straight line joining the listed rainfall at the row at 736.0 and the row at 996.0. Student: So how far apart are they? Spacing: 84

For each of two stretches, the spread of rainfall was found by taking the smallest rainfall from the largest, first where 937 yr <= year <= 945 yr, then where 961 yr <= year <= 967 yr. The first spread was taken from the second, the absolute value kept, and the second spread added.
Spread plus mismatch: 1.5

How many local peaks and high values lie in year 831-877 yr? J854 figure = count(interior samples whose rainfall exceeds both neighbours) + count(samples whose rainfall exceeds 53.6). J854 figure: 17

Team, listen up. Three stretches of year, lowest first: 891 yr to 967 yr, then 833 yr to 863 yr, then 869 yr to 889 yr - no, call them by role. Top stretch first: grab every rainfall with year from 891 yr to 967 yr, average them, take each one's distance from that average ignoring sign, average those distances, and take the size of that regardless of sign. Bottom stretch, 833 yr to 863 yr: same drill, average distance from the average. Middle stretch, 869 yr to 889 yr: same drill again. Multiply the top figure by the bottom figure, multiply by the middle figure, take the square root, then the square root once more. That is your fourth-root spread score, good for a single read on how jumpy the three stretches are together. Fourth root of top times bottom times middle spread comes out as 1.4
